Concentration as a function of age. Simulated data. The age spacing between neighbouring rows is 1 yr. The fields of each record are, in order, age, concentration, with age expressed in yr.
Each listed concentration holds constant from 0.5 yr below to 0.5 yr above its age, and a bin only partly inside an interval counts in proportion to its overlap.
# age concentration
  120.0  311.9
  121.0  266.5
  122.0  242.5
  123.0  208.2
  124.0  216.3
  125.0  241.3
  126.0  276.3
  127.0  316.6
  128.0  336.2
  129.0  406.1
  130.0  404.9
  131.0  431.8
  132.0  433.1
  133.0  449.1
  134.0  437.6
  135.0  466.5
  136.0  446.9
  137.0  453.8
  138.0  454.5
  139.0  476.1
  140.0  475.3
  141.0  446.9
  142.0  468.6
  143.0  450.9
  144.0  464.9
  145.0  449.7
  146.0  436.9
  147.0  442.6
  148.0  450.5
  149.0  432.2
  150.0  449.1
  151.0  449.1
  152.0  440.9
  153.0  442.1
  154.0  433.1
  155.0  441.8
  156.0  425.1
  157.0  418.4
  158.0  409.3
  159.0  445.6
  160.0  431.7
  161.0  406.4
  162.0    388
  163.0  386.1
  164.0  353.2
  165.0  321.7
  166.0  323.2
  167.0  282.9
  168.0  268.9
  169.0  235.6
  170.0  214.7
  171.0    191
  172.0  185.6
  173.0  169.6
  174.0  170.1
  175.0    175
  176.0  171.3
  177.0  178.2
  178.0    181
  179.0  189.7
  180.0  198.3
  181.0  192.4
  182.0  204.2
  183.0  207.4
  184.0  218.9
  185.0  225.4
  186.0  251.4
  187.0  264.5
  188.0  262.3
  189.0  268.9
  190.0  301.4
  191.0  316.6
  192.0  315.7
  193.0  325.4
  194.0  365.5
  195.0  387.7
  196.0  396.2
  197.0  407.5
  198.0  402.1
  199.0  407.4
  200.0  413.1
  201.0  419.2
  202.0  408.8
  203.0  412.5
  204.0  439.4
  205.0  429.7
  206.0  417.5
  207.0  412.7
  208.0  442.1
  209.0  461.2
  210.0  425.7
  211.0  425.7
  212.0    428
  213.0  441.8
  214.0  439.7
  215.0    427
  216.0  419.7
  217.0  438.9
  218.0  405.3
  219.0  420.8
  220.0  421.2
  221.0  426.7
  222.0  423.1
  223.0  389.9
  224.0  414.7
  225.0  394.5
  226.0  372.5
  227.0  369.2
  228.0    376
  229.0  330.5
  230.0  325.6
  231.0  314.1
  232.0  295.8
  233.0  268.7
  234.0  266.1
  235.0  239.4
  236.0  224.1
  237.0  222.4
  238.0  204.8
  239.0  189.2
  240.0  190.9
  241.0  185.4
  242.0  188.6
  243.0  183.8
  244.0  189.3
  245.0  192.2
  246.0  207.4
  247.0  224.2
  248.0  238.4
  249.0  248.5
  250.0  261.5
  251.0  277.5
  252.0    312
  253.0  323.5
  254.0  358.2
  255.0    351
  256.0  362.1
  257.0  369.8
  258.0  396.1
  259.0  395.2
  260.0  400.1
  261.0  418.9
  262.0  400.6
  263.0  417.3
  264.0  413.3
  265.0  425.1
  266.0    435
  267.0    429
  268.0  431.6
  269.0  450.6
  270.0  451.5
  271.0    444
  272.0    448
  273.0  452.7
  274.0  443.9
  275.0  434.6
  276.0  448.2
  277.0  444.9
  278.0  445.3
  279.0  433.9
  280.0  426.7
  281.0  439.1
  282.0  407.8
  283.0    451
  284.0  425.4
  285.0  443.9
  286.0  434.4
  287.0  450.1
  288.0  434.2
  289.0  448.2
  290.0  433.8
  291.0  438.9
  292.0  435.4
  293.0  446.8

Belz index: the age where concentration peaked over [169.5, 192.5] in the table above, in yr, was 191.0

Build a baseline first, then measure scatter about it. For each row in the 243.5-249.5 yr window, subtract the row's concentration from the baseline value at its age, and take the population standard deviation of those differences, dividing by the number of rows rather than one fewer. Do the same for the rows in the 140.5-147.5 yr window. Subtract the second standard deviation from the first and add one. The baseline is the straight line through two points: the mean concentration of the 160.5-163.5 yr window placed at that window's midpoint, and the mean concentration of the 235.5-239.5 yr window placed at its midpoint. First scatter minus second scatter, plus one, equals 18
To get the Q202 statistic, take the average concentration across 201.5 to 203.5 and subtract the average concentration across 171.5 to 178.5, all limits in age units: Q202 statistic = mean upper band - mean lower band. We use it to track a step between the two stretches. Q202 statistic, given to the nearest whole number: 235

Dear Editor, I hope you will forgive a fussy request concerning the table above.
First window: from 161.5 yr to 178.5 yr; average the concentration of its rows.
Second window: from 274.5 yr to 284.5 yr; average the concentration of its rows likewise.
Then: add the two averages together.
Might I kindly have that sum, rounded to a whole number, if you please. 683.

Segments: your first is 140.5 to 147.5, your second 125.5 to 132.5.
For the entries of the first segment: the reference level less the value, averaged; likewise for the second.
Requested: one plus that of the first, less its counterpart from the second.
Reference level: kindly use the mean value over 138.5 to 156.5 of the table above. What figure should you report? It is -78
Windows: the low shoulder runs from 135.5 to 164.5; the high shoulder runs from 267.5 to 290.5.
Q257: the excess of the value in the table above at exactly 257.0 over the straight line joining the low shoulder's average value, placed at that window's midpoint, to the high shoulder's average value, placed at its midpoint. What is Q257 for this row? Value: -70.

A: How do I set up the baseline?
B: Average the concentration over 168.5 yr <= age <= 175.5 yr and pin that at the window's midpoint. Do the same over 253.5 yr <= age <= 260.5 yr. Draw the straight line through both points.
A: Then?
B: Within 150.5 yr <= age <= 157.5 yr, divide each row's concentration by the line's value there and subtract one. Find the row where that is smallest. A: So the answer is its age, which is 157.0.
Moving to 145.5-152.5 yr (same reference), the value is 152.0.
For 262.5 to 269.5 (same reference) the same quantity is 264.0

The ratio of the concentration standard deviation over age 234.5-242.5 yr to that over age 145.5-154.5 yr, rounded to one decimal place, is 3.0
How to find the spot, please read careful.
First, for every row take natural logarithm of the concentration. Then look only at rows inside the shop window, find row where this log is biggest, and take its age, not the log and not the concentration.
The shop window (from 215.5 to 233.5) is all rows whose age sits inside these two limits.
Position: 217.0 yr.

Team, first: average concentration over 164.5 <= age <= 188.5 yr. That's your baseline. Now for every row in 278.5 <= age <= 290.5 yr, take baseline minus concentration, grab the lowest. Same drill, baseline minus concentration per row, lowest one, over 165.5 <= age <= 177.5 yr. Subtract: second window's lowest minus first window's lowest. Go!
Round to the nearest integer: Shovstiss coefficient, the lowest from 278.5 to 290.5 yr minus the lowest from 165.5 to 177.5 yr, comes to -128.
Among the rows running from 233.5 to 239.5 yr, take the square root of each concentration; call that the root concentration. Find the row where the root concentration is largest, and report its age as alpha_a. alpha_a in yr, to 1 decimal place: 234.0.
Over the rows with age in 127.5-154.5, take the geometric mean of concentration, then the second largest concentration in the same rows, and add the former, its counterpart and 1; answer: 917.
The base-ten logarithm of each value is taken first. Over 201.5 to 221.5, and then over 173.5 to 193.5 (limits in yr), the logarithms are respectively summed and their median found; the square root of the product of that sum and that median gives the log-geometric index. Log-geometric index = 11.1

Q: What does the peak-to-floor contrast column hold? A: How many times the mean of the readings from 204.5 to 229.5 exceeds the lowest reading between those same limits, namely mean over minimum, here 1.25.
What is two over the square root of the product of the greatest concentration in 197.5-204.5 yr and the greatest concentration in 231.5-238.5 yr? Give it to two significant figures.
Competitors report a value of 0.0055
